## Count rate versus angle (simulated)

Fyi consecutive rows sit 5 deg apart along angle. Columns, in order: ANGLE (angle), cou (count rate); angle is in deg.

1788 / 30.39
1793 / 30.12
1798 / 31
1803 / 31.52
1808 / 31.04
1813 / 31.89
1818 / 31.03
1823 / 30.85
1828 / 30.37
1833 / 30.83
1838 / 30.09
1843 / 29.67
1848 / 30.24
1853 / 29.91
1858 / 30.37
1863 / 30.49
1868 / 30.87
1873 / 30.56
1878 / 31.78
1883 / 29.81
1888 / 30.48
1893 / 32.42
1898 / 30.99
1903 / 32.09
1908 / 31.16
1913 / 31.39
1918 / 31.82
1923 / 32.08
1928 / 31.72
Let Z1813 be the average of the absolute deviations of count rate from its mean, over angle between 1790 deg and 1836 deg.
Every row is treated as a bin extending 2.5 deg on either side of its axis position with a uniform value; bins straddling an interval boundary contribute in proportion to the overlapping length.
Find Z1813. 0.37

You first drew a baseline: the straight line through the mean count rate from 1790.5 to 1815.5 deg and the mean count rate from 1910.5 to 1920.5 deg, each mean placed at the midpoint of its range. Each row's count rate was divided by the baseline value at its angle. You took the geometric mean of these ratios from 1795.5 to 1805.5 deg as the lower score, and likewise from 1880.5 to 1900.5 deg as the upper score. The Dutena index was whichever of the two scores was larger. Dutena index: 1.01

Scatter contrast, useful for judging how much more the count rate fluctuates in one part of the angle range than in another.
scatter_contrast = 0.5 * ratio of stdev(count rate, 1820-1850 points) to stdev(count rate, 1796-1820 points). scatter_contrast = 0.6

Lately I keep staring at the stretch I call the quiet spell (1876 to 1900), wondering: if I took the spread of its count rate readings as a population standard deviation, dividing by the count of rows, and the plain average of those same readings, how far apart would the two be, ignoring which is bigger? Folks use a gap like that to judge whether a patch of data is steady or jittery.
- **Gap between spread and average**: 30.2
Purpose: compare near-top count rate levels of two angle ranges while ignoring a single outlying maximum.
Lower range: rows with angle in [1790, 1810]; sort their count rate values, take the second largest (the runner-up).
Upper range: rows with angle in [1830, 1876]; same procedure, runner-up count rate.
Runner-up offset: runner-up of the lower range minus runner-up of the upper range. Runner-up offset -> 0.2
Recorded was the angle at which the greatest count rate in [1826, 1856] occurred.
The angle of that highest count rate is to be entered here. 1833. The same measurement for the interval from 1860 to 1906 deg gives 1893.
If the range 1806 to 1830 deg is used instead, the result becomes 1813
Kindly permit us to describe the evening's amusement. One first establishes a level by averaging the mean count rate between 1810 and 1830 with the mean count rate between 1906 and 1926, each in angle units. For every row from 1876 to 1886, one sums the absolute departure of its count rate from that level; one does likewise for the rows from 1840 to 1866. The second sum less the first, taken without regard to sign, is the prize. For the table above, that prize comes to 4.0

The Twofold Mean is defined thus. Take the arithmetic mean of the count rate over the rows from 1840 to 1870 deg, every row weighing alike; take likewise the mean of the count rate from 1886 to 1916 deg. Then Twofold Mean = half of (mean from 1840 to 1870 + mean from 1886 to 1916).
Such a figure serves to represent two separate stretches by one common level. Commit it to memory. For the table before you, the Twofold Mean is 30.8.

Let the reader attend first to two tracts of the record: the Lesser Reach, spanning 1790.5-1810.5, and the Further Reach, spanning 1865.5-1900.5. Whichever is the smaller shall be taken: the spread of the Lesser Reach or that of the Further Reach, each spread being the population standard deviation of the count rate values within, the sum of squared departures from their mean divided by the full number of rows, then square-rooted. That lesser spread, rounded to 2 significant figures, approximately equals 0.51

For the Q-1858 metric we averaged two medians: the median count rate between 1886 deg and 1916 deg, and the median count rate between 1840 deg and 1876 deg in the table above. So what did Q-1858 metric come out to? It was 30.8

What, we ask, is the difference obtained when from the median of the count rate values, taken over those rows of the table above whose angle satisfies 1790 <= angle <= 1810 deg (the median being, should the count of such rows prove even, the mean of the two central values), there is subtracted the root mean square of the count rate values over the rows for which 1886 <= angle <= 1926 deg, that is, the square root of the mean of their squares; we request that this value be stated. -0.54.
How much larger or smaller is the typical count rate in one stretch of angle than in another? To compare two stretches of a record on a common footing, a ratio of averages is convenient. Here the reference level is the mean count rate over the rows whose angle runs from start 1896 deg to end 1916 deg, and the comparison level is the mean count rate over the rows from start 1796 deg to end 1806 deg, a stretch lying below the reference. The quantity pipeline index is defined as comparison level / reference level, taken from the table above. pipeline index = 0.995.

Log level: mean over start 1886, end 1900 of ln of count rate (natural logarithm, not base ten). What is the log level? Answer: 3.44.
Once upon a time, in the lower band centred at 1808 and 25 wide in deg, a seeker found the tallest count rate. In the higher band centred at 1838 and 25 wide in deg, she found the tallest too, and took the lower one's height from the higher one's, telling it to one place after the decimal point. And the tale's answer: -1.1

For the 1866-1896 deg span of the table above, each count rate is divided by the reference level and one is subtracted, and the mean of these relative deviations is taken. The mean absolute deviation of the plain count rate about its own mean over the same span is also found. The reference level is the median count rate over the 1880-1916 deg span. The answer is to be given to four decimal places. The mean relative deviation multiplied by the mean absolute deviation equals -0.0041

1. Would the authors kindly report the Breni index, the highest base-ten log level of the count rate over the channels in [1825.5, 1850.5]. 1.489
